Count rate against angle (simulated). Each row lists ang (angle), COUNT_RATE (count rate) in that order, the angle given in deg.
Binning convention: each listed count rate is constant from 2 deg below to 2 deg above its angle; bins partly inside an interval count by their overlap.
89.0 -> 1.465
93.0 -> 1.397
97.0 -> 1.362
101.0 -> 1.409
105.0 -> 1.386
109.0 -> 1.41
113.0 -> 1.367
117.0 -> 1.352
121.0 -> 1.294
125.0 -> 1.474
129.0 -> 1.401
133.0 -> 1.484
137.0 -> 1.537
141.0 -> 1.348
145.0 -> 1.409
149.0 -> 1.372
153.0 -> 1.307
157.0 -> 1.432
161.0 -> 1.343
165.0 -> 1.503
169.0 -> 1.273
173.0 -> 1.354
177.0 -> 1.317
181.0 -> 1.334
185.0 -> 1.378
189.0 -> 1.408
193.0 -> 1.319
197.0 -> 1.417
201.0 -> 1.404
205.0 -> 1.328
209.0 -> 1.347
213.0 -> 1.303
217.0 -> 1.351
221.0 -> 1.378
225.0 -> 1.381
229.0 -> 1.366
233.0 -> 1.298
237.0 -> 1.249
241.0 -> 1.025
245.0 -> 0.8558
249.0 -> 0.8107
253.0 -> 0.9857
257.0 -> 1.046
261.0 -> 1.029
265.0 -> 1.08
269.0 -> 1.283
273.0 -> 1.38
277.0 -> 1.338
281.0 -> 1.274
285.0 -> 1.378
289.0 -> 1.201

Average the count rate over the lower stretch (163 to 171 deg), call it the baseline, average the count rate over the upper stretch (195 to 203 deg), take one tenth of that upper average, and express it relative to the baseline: 0.102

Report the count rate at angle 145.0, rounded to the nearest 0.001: 1.409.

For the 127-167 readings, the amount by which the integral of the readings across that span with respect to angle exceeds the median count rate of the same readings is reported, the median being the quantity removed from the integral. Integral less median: 55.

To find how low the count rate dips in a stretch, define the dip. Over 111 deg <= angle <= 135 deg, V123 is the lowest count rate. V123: 1.294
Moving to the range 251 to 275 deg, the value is 0.9857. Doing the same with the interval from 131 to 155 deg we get 1.307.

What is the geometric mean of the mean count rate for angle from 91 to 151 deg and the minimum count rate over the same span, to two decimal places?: 1.35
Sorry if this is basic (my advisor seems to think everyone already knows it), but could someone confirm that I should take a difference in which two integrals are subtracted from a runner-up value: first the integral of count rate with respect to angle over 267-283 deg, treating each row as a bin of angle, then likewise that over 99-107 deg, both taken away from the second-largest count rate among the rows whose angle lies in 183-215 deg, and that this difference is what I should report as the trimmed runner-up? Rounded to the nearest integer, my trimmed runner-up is -31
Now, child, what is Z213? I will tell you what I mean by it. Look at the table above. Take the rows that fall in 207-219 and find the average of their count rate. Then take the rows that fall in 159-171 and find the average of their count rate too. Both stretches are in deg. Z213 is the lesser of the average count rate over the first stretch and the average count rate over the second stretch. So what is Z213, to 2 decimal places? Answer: 1.33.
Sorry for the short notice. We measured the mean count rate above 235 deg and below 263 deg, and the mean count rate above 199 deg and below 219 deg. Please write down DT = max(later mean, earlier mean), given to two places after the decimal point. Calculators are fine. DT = 1.35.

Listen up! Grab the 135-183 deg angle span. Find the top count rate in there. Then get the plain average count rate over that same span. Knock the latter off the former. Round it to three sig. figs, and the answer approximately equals 0.160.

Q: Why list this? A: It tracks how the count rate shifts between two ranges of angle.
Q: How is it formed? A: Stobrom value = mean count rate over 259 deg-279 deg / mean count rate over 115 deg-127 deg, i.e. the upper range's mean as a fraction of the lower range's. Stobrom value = 0.890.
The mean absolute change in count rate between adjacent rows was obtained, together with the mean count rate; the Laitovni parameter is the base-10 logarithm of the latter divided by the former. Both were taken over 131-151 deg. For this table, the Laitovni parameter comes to 1.23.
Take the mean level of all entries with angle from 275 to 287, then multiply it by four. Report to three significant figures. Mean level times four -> 5.32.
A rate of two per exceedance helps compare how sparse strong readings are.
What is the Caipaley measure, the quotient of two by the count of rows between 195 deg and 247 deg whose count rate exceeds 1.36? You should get 0.40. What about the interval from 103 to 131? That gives 0.40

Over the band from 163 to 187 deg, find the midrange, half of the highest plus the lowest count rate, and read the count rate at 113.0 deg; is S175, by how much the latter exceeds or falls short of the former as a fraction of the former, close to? -0.02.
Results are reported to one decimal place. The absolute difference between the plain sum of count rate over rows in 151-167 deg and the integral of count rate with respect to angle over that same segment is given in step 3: 16.8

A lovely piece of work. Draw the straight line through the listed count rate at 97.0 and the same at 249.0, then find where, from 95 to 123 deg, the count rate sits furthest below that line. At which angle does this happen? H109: 97.0 deg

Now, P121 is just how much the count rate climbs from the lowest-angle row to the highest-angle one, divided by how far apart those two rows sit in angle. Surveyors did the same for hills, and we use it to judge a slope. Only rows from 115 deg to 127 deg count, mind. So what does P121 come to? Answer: 0.015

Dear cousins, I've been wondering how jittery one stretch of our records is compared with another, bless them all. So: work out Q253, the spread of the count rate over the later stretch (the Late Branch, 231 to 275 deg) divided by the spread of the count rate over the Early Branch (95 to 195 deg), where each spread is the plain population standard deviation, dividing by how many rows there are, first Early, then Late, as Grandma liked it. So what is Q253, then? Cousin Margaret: 2.74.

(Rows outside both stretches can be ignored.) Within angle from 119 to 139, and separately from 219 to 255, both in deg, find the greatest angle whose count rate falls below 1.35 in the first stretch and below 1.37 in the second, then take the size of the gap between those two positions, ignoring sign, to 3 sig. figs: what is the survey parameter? 132 deg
